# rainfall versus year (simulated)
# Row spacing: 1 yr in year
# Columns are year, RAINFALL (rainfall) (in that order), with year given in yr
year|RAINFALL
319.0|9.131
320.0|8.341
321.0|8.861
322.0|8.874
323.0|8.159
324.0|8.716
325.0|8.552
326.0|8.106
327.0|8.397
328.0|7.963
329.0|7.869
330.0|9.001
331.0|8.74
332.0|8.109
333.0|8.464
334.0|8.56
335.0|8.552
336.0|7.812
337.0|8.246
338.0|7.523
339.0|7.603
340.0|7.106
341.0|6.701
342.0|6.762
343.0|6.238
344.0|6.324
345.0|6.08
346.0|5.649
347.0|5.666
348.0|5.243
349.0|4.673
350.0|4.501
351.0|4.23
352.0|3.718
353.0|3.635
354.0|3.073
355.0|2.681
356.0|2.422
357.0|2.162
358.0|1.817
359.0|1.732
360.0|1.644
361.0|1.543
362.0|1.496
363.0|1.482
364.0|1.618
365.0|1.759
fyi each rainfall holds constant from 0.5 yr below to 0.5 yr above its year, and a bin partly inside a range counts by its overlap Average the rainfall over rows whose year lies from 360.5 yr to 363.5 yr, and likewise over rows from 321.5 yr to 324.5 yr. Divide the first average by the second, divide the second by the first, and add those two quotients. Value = 5.87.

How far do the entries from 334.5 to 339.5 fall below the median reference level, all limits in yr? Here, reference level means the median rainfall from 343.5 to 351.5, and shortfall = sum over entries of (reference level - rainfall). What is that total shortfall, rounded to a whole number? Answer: -13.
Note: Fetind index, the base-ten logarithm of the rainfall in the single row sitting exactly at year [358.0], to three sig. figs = 0.259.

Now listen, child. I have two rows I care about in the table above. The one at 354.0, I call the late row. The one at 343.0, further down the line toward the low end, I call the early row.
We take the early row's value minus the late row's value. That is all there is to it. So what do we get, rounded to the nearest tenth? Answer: 3.2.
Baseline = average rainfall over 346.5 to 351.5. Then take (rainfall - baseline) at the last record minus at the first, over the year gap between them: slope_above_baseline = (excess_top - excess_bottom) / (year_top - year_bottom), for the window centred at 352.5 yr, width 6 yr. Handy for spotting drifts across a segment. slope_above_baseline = -0.36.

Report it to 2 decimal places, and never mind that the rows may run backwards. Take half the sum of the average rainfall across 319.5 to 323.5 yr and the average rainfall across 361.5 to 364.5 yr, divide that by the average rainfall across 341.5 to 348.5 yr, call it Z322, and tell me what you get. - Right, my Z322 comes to 0.84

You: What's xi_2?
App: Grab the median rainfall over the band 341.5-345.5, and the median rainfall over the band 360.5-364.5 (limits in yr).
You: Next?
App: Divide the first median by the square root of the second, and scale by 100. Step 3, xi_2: 510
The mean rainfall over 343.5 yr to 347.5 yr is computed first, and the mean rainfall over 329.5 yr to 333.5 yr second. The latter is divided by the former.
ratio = 1.4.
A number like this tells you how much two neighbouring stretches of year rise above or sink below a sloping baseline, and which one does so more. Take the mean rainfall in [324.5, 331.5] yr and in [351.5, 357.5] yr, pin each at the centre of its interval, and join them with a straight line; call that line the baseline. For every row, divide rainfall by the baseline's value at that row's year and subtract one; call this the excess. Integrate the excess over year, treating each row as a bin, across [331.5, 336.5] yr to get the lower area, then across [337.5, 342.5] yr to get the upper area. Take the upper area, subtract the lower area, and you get 0.22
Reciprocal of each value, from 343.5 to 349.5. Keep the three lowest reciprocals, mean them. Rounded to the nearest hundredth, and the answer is 0.17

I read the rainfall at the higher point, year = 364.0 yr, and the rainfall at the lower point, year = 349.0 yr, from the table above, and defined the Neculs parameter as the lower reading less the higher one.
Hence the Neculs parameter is 3.1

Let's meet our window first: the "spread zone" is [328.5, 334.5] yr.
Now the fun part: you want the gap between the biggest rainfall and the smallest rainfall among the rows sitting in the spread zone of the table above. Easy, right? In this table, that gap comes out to 1.1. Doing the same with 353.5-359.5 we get 1.3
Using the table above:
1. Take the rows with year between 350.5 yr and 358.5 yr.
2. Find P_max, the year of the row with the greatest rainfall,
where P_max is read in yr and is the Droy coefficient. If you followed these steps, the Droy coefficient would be 351.0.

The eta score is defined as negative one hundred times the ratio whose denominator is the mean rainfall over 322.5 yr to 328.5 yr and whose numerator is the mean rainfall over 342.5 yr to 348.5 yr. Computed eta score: -71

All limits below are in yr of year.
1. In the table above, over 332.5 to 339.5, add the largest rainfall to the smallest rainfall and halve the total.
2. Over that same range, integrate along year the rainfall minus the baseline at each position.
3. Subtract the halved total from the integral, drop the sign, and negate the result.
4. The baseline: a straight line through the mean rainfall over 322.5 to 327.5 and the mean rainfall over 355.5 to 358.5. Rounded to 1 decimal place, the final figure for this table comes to -5.1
